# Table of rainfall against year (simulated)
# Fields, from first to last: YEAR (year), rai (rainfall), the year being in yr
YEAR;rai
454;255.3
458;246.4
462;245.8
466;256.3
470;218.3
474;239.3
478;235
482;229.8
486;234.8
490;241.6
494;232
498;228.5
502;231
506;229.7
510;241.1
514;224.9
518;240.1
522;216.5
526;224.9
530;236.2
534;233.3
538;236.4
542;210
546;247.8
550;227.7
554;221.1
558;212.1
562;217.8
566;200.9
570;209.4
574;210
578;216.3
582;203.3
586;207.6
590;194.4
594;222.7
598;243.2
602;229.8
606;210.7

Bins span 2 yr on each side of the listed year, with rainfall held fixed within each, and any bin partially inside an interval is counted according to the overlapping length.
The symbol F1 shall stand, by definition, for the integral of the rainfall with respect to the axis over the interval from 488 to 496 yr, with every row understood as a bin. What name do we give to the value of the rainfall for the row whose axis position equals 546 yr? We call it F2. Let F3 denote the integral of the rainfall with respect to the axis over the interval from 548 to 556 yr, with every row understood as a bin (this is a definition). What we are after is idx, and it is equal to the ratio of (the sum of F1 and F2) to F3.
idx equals 1.19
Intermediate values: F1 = 1894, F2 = 247.8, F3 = 1795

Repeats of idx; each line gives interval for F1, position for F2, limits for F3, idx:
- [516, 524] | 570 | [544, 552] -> 1.07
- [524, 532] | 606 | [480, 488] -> 1.11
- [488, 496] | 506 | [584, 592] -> 1.32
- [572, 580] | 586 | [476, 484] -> 1.03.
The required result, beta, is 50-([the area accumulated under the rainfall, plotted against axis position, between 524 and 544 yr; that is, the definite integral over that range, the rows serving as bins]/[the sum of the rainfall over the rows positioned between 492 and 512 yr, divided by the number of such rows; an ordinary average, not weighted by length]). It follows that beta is 30.4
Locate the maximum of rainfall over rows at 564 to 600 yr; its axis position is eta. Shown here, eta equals 598 yr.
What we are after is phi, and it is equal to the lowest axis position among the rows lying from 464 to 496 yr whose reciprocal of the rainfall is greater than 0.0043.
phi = 470 yr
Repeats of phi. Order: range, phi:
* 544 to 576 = 550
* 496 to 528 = 498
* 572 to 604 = 574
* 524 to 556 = 526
